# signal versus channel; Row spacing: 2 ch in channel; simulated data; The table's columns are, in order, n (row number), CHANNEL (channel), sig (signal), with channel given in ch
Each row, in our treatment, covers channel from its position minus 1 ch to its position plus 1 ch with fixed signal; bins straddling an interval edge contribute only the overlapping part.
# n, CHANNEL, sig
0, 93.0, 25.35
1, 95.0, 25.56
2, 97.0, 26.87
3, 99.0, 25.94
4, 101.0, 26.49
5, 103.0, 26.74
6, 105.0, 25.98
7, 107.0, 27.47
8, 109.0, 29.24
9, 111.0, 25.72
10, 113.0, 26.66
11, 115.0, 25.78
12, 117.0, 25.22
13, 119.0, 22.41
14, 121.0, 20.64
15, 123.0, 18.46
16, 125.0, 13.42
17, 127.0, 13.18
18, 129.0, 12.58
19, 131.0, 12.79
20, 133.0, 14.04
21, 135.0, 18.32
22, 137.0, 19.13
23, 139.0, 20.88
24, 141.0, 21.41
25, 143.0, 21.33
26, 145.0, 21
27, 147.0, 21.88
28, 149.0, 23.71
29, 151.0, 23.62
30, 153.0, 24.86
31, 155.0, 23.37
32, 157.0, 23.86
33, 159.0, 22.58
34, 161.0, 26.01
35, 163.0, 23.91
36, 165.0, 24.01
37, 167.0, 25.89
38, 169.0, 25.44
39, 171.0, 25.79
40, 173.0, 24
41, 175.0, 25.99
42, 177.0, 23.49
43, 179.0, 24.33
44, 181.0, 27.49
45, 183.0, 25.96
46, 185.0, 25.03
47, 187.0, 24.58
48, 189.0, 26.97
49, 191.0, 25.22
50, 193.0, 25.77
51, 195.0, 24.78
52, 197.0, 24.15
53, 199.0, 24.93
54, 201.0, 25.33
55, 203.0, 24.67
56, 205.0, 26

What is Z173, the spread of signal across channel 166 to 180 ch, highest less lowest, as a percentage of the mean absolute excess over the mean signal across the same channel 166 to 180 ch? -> 278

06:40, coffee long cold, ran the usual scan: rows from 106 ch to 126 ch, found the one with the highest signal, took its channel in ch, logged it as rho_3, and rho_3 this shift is 109.0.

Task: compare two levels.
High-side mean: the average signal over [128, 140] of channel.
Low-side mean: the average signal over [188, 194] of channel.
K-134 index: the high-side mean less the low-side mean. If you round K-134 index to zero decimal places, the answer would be -10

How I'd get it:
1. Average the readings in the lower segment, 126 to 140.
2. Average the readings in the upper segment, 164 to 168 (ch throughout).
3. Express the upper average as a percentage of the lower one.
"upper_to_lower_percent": 157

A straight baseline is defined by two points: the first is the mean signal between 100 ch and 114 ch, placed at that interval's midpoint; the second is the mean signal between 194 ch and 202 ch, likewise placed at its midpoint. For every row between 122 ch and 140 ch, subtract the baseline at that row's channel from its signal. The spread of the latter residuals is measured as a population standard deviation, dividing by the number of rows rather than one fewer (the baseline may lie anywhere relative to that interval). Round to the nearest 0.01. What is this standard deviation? 3.15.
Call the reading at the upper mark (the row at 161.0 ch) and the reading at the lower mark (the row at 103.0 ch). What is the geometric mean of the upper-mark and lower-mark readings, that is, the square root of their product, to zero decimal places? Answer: 26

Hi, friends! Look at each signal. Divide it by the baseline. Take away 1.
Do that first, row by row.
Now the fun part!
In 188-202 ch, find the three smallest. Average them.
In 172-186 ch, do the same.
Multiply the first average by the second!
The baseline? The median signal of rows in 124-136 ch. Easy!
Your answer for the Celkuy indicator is 0.68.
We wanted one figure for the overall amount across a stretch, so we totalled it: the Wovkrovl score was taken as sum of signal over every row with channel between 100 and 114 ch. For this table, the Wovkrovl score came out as 188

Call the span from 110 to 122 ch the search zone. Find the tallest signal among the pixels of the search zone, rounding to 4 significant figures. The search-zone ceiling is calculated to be 26.66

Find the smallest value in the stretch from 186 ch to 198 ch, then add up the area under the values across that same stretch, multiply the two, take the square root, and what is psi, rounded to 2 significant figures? 86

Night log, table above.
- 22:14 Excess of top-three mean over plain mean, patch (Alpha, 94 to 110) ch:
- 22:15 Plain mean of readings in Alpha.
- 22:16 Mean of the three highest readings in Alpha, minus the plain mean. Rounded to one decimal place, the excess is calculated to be 1.1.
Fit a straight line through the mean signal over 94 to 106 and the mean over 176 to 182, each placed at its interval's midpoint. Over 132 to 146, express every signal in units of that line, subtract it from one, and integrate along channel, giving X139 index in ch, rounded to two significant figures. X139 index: 3.4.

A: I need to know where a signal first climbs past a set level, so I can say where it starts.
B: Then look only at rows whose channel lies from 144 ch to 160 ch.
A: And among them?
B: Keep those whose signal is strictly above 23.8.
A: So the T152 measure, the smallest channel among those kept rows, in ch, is 153.0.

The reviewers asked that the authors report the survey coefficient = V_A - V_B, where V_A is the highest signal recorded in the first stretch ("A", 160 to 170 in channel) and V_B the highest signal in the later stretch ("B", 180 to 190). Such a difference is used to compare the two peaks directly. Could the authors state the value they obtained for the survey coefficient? -1.5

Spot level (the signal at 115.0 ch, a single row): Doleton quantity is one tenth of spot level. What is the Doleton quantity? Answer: 2.58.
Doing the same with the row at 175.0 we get 2.60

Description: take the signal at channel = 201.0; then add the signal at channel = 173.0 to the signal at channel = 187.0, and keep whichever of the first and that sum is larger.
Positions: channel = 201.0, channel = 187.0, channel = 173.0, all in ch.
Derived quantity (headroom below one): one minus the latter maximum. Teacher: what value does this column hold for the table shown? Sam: -48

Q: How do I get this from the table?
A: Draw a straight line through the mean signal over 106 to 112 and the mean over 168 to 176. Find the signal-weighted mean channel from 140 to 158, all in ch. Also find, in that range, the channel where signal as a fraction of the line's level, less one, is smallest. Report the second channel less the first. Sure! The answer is -4.2 ch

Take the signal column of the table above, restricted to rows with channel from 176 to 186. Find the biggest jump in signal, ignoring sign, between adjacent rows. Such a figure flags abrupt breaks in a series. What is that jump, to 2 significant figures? 3.2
